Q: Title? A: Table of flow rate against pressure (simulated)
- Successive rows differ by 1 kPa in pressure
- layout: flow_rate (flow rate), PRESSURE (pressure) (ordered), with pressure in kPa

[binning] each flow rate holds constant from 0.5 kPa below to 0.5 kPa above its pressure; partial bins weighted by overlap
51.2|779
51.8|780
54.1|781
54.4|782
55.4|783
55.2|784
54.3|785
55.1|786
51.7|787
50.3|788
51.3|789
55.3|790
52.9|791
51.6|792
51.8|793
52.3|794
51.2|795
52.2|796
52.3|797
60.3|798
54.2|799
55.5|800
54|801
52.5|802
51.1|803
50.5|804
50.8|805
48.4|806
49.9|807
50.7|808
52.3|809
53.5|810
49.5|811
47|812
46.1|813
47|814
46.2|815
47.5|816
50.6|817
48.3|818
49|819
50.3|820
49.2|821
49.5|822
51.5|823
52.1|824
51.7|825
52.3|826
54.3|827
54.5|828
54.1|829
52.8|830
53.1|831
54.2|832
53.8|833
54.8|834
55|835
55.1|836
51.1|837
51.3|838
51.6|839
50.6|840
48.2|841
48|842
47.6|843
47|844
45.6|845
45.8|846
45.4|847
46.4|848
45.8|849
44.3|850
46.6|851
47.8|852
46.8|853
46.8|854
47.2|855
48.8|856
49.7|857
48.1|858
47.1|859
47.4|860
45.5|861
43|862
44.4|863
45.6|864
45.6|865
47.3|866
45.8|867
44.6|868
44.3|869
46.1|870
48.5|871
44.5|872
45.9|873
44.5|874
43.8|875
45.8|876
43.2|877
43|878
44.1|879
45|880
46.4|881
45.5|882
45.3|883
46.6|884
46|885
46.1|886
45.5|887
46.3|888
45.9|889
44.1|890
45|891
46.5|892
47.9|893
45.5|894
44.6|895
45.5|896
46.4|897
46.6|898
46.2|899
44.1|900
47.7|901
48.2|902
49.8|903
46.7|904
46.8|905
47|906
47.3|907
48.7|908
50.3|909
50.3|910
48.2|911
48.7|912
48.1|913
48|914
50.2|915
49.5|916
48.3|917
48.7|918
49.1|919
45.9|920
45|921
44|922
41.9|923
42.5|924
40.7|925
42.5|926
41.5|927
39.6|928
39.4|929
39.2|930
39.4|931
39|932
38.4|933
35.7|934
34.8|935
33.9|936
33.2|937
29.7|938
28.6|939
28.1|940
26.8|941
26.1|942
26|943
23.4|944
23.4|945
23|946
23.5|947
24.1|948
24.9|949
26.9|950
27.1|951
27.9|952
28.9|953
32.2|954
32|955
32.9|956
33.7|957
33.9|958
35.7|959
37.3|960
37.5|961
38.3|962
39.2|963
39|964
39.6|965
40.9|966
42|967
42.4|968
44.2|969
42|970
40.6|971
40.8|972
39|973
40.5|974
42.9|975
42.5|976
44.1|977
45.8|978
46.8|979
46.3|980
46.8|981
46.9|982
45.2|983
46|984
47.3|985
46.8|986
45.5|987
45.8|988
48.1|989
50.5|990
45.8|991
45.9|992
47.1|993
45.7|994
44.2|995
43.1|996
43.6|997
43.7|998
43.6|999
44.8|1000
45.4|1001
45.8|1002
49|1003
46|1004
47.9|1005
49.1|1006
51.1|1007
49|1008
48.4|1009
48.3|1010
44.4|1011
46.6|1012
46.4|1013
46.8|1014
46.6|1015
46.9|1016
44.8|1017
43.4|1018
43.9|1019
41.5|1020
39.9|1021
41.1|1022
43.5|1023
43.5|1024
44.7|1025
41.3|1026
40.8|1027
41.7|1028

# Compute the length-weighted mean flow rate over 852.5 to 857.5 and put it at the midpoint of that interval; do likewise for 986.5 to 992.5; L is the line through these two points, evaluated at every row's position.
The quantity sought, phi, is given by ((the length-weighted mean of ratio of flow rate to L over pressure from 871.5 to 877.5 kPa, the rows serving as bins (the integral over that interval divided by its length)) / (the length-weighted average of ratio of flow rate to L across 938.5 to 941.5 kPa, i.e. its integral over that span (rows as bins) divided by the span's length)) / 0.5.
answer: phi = 3.18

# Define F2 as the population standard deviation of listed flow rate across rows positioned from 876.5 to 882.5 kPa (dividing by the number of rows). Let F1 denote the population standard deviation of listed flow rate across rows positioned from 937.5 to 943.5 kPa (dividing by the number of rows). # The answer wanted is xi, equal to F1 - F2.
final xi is 0.1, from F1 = 1.4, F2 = 1.22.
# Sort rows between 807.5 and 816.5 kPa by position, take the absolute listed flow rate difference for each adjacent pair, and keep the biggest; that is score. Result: 4.00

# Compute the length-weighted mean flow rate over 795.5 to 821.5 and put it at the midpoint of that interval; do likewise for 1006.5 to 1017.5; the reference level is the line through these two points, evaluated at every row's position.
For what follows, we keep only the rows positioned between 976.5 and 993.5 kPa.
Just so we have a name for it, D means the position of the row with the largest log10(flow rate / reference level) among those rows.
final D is 990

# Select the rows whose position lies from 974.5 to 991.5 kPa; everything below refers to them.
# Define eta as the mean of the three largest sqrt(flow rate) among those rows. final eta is 6.97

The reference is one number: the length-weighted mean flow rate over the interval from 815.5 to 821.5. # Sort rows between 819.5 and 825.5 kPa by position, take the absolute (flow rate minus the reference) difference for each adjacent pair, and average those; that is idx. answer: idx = 0.88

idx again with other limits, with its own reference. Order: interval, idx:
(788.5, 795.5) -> 1.58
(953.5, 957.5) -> 0.63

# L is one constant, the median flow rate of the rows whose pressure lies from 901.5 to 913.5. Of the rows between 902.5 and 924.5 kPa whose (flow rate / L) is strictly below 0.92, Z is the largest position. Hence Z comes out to 924 kPa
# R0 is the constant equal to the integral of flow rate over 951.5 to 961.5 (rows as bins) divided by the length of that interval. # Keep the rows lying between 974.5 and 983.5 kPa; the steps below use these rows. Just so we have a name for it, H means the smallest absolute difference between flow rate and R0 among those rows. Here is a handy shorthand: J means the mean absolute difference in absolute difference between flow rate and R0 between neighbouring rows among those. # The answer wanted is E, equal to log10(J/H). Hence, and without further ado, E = -1.00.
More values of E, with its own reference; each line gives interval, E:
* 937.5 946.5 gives -0.62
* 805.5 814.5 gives -0.89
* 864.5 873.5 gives -0.79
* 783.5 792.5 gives -0.95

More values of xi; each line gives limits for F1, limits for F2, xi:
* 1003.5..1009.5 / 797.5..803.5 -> -1.4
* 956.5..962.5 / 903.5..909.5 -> 0.5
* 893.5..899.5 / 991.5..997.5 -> -0.7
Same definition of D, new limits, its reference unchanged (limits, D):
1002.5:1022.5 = 1007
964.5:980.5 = 979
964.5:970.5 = 969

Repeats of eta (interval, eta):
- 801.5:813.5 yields 7.26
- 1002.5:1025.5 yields 7.05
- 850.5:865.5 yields 6.99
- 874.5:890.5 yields 6.81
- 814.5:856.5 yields 7.41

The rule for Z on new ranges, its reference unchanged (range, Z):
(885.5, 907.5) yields 900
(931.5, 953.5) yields 953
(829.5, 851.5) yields 850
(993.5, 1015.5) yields 999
